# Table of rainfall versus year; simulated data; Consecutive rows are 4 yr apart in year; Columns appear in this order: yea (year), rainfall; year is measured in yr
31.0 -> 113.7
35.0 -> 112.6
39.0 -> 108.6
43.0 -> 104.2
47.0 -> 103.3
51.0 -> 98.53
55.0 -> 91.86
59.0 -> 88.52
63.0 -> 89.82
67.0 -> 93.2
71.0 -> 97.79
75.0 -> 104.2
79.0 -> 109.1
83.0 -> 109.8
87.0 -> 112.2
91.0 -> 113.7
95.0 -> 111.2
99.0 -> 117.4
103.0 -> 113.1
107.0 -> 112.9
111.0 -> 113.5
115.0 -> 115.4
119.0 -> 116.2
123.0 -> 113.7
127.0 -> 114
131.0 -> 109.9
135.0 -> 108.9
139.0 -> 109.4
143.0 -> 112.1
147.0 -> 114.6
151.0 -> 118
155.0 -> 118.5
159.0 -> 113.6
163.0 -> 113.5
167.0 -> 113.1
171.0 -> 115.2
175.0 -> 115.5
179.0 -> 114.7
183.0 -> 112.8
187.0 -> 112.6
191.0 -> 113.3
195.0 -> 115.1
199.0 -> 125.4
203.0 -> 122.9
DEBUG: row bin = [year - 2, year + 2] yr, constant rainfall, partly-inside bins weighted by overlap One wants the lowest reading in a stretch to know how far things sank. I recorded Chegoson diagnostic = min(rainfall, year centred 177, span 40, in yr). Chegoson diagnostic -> 112.6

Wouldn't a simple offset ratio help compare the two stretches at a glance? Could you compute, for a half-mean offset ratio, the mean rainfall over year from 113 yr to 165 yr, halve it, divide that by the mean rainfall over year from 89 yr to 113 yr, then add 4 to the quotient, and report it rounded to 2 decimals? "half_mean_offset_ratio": 4.50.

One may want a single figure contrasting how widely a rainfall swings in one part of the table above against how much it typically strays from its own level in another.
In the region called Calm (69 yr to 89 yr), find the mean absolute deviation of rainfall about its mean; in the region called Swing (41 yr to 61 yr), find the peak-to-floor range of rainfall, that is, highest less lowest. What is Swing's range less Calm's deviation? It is 11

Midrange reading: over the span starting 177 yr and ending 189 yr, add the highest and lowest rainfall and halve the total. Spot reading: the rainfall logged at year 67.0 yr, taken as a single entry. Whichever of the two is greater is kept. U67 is 114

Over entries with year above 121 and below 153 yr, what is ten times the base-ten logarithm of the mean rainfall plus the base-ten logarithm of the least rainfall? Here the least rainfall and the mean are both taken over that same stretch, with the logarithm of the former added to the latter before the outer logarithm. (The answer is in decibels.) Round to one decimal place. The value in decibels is 20.6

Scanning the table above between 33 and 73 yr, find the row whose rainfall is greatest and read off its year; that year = 35.0 yr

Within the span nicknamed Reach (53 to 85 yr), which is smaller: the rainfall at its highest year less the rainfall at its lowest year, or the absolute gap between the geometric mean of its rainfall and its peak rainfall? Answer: 12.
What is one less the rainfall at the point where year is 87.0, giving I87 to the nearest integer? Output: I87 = -111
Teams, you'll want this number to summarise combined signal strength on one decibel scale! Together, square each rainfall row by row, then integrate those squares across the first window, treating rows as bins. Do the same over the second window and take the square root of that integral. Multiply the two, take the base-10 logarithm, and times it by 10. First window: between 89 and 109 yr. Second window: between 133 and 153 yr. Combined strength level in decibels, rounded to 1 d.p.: 81.1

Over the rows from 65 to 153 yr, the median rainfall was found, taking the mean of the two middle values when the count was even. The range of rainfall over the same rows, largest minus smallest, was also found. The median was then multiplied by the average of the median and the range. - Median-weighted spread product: 7729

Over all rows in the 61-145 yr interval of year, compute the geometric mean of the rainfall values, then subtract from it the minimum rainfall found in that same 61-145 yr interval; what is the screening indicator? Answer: 19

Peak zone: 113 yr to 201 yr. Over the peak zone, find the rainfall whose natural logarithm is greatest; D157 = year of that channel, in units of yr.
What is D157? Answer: 199.0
